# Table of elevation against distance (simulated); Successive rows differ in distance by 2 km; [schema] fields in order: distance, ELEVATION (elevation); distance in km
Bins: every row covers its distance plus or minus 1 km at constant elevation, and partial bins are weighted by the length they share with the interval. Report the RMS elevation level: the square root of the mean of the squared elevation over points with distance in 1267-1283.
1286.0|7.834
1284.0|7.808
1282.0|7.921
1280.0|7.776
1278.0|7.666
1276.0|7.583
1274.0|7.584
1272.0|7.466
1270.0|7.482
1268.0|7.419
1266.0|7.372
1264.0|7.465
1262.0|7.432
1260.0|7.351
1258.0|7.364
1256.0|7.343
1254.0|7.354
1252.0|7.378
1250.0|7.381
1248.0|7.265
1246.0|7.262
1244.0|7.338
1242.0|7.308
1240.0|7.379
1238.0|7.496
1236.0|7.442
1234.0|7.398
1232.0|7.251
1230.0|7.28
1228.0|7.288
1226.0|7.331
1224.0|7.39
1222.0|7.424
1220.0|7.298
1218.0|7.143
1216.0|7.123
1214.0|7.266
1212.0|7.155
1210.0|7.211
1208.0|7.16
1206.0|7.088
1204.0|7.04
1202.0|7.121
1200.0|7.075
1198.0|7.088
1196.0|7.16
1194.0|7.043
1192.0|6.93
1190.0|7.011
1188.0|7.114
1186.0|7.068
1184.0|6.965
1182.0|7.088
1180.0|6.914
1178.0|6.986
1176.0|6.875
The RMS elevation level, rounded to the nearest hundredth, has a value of 7.61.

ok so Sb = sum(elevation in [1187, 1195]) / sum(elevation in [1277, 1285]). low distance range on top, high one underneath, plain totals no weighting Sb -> 0.901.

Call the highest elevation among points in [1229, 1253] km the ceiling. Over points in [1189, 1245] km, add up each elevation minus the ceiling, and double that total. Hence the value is -15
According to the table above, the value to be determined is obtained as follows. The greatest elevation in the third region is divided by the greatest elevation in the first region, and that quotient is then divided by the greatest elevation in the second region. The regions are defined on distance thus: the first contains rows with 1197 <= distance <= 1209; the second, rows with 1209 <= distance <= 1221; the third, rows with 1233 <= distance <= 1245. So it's 0.143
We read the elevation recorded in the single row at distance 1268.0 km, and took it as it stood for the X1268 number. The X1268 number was 7.419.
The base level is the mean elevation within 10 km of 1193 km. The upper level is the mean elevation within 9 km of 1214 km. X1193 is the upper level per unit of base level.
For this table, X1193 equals 1.02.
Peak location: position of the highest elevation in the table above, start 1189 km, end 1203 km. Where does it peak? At 1196.0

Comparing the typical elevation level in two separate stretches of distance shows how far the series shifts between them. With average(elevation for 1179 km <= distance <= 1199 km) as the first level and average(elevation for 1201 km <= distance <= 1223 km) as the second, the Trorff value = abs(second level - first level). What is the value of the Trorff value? 0.15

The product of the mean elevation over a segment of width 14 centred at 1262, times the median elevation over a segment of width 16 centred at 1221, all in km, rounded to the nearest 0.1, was 53.9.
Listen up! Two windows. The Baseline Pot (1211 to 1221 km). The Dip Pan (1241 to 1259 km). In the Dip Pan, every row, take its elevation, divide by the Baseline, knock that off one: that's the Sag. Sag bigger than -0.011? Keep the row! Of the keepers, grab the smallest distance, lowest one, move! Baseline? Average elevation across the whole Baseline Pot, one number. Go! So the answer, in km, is 1246.0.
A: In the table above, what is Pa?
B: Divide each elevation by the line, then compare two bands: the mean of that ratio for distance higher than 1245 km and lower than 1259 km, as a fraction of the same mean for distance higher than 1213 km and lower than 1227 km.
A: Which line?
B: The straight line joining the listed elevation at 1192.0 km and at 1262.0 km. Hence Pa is 0.98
